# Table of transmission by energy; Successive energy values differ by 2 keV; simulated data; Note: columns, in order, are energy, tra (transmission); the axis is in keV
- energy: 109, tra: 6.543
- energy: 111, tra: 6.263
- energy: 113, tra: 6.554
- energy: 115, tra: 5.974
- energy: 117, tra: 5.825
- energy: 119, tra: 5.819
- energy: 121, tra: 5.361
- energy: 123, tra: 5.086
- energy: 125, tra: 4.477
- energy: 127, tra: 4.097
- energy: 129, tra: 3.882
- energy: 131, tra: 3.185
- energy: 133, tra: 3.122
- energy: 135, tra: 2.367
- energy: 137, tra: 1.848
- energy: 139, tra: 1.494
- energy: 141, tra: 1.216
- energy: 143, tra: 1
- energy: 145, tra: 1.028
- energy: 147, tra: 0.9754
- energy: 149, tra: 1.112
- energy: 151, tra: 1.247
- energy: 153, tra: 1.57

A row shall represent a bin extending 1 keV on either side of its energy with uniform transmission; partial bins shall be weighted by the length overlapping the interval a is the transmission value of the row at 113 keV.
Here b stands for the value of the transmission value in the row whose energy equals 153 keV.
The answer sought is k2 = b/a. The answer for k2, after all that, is 0.2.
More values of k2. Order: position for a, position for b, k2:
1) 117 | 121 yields 0.9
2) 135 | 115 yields 2.5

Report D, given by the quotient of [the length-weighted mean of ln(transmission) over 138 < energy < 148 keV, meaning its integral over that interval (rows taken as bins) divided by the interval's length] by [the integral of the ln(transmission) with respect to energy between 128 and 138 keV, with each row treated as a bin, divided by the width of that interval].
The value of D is 0.1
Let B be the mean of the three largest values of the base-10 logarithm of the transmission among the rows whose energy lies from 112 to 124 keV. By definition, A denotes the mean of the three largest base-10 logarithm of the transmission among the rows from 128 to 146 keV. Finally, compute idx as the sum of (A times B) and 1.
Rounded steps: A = 0.5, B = 0.79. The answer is 1.42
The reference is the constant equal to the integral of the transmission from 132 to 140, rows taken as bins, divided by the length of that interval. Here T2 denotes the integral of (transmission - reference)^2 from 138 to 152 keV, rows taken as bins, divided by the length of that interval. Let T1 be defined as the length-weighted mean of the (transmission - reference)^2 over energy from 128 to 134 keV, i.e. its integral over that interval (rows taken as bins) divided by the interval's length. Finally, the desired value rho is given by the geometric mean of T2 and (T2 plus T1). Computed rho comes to 1.7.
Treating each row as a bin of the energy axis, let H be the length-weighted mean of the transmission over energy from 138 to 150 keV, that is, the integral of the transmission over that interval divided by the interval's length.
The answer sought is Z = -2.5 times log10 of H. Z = -0.1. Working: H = 1.1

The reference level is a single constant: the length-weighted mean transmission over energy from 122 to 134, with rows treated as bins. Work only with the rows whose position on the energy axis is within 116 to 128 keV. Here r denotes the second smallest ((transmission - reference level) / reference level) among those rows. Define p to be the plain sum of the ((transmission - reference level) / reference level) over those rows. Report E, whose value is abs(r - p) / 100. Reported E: 0.016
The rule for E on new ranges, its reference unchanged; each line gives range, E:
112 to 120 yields 0.016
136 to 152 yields 0.048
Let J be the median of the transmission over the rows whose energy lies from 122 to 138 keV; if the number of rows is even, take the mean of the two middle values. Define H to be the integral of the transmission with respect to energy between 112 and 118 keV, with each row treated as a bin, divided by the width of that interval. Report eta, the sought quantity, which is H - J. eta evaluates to 2.6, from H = 6.1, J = 4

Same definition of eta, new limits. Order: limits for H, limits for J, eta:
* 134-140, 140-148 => 0.9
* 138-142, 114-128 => -4.0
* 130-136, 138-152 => 1.8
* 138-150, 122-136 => -2.7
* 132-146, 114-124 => -4.1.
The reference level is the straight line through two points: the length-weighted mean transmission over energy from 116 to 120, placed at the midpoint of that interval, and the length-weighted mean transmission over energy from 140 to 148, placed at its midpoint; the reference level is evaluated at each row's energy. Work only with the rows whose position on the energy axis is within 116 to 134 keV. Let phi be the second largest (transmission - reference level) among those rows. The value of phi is 0.18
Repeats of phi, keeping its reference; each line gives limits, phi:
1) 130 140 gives -0.25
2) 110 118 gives -0.18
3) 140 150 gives 0.47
